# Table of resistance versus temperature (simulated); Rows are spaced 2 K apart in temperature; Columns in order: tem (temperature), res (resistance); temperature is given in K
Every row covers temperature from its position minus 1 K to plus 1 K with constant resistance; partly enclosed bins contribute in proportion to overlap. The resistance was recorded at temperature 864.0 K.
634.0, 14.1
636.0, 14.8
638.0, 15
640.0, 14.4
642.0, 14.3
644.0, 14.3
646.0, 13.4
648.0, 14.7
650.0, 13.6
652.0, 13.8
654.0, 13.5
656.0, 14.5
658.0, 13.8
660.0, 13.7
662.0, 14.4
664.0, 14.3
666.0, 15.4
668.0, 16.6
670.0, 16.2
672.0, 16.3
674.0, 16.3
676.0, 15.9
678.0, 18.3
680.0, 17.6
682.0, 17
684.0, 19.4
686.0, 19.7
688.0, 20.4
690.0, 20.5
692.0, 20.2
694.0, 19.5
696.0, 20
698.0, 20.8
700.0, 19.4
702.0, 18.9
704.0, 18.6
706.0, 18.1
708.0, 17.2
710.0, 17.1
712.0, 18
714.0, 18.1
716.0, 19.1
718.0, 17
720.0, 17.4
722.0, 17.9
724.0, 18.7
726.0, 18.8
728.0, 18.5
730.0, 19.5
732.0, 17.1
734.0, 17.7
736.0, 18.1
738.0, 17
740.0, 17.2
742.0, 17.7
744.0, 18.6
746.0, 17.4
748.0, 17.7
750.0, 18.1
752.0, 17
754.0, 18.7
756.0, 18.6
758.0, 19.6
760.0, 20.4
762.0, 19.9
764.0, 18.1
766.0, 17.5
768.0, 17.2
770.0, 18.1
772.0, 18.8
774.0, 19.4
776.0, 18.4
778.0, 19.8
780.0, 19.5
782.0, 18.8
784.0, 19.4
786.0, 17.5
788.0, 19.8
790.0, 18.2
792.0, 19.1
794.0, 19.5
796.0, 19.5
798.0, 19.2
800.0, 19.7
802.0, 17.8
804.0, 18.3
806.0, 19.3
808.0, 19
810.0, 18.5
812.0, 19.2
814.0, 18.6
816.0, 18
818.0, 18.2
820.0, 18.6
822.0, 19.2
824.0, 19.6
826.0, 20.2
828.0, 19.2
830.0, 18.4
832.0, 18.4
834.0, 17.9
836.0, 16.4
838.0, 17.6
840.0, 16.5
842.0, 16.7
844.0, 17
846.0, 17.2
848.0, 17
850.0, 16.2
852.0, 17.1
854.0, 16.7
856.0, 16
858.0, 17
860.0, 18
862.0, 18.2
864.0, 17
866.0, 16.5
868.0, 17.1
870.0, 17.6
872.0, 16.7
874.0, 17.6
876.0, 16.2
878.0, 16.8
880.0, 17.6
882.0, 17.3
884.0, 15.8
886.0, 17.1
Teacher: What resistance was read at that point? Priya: 17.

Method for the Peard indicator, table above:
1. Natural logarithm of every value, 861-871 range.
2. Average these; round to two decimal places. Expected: 2.85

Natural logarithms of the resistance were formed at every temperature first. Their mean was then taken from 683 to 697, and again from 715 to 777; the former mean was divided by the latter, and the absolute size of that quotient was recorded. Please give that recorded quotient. 1.03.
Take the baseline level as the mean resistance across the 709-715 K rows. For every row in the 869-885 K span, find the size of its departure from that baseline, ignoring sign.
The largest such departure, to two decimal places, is 1.93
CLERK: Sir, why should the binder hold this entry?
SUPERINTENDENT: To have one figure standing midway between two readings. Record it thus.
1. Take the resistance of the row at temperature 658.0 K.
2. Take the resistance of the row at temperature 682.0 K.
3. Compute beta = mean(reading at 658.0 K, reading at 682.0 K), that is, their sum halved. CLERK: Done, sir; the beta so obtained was 15.4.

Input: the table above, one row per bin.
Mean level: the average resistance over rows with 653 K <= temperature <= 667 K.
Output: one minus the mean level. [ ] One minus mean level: -13.2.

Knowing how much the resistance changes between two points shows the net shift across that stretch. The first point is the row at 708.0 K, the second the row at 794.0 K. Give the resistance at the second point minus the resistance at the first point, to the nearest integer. 2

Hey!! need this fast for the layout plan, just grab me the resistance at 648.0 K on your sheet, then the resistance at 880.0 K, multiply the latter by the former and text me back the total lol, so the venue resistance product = 259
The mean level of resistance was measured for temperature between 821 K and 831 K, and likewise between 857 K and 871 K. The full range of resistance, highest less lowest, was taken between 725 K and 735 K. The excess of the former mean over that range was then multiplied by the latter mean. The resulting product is 293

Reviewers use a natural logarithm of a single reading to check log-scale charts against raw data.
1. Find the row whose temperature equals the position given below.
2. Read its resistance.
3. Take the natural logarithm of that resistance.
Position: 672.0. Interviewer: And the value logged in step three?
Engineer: 2.79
